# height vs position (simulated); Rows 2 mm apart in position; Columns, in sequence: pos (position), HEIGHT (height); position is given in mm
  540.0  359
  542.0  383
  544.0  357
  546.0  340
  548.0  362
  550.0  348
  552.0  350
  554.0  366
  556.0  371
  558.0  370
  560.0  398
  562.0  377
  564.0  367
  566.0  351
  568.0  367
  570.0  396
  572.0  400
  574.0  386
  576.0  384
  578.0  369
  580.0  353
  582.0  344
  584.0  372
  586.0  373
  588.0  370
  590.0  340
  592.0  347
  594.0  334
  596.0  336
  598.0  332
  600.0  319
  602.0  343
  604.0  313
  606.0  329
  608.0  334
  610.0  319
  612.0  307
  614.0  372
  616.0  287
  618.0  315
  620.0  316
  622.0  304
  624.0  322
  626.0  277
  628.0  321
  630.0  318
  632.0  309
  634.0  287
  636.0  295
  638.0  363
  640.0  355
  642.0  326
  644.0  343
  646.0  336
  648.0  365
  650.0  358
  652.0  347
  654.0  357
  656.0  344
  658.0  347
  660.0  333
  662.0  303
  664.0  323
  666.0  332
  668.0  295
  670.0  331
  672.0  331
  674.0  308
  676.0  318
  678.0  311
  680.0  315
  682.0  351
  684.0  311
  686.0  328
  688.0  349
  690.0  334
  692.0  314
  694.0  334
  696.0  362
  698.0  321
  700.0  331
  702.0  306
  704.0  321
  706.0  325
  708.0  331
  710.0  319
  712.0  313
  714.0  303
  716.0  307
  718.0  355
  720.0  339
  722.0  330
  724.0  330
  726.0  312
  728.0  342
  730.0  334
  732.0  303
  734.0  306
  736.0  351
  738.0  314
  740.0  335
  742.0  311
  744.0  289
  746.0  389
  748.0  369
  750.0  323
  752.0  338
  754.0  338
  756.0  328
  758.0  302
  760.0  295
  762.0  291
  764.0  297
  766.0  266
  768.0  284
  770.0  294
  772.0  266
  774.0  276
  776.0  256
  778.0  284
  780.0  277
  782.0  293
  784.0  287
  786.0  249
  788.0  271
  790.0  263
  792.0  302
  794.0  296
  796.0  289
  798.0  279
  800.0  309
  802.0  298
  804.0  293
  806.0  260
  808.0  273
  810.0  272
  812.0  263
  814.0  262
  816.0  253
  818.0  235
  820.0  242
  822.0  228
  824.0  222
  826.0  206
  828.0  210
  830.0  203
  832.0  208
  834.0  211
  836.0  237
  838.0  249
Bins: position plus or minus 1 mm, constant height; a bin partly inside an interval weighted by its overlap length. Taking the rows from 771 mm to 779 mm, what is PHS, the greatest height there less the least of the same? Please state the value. 28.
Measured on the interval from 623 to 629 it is 45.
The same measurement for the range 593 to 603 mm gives 24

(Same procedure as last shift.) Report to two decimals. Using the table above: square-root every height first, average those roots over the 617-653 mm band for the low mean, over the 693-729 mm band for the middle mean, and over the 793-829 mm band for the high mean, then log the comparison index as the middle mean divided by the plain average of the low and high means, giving 1.06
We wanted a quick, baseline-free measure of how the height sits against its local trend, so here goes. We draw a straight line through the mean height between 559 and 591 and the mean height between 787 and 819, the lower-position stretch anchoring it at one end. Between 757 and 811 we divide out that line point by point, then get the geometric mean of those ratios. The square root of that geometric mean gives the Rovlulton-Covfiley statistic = 1.00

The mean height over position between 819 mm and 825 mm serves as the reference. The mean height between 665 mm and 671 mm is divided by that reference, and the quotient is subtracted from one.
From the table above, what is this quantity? -0.38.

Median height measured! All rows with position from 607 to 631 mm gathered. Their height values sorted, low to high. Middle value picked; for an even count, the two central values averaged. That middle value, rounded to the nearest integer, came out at 317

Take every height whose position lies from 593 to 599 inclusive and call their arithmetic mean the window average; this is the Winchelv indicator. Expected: 334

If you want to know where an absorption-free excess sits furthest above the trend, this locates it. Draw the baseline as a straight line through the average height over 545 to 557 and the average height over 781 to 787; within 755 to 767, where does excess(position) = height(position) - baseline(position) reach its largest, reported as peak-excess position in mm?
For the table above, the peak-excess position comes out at 756.0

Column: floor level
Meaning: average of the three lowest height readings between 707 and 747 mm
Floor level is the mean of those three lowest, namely 298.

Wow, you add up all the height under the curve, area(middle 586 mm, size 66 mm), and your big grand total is 23282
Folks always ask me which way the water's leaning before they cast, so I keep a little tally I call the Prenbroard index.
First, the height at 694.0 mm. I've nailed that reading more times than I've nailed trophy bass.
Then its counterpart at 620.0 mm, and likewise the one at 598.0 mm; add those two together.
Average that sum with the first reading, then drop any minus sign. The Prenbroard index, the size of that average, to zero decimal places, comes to 491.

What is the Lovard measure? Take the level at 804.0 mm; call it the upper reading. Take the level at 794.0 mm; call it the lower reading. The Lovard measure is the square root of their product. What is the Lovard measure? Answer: 294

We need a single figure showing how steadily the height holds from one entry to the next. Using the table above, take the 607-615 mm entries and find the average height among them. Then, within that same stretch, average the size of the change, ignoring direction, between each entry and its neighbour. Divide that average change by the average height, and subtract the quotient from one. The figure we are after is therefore 0.908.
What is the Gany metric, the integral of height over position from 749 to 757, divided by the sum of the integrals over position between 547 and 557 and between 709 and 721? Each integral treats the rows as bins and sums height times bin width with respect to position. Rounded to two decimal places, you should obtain 0.36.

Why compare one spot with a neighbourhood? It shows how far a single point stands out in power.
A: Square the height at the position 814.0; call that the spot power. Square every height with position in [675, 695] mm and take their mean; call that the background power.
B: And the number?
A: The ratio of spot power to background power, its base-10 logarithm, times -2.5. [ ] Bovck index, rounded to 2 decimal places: 0.48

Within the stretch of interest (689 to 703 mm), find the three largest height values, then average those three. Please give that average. 343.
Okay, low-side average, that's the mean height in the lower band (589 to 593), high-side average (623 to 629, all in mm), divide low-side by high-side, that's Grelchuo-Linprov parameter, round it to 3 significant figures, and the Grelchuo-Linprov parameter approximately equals 1.12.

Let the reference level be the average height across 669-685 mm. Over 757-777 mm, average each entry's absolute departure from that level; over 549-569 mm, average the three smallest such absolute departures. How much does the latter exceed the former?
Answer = -12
